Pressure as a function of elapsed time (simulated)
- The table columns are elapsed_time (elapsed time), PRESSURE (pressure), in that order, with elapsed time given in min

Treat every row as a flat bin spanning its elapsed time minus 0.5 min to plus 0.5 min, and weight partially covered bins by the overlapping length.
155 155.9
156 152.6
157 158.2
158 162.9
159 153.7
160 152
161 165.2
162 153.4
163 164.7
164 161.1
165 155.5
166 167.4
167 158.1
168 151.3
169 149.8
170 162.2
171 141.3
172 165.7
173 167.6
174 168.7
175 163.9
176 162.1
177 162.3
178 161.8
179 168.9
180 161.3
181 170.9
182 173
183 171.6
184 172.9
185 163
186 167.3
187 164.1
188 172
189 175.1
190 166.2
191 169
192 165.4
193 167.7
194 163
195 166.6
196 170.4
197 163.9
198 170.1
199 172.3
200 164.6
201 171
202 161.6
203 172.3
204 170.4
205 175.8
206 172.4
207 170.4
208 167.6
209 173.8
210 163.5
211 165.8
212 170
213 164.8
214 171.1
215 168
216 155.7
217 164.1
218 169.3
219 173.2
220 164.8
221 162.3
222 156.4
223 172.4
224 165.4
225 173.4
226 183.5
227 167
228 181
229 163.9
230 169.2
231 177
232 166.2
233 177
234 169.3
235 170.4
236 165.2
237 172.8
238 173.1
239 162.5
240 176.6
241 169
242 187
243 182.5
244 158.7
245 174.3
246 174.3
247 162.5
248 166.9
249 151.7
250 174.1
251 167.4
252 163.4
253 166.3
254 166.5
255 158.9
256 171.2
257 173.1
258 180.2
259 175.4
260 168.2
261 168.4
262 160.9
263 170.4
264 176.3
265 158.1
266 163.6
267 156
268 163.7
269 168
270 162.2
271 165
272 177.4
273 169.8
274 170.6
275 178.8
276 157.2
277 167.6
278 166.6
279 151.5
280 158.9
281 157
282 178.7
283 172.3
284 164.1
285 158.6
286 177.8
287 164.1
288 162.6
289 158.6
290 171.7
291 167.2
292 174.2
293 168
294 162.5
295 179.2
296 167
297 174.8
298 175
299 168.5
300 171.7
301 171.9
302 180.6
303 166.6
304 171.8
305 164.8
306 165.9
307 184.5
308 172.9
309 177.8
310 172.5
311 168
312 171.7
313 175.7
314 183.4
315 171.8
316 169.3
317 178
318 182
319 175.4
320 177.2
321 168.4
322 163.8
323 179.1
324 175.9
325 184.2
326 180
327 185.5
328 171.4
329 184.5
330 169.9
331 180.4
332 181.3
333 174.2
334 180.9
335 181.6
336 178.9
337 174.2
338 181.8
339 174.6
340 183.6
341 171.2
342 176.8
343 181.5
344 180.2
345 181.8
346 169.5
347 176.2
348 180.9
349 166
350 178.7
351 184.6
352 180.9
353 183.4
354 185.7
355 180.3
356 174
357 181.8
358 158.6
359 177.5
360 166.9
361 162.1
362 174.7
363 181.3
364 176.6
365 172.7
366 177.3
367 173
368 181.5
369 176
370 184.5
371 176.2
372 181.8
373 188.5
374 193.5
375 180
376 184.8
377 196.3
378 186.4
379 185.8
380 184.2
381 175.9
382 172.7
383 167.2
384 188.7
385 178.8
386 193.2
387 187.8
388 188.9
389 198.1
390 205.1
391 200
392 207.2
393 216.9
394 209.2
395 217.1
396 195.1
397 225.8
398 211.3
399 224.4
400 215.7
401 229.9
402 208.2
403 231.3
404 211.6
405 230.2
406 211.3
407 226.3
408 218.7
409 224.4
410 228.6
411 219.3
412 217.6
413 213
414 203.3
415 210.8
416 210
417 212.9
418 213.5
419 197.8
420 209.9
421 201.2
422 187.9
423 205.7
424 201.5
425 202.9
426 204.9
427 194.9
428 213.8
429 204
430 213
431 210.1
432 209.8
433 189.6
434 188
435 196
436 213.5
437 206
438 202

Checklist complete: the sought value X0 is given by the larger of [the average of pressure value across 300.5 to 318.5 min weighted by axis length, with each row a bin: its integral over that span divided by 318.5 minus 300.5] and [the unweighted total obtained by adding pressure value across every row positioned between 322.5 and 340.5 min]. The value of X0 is 3222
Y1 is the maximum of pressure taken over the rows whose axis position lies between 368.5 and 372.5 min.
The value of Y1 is 184.5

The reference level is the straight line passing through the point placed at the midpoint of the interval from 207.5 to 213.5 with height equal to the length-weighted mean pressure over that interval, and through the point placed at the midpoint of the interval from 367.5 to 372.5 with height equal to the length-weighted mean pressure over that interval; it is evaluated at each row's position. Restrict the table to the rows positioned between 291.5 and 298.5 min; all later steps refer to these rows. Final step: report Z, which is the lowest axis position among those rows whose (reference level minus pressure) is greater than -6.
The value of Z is 292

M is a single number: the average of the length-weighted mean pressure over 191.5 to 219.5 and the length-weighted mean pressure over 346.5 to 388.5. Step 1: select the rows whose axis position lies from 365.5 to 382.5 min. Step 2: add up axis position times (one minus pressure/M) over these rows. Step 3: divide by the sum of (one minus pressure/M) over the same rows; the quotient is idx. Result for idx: 374.8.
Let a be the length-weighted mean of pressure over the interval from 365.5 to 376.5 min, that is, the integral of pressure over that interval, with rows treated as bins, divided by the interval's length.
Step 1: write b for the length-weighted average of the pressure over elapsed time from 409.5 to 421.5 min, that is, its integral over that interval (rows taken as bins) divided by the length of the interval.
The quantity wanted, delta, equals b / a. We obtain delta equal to 1.2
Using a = 182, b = 211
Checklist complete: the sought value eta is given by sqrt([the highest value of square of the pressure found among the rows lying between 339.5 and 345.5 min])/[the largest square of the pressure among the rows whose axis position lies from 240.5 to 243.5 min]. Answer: 0.0053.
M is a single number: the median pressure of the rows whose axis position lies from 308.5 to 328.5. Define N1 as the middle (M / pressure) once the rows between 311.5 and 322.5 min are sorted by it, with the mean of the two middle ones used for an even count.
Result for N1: 1.00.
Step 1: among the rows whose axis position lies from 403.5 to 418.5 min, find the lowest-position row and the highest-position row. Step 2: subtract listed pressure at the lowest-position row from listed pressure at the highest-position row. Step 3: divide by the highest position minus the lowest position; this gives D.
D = 0.14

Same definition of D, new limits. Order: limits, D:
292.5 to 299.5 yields 0.08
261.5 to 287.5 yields 0.13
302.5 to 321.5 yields 0.10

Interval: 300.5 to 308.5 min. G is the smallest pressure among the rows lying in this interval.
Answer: 164.8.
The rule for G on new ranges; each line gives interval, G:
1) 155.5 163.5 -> 152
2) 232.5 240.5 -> 162.5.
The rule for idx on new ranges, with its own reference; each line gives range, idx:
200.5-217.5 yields 210.9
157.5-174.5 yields 165.7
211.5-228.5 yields 217.5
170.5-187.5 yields 177.2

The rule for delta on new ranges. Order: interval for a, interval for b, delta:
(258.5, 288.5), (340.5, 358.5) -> 1.1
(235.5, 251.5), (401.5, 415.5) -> 1.3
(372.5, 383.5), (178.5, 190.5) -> 0.9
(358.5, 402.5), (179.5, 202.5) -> 0.9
